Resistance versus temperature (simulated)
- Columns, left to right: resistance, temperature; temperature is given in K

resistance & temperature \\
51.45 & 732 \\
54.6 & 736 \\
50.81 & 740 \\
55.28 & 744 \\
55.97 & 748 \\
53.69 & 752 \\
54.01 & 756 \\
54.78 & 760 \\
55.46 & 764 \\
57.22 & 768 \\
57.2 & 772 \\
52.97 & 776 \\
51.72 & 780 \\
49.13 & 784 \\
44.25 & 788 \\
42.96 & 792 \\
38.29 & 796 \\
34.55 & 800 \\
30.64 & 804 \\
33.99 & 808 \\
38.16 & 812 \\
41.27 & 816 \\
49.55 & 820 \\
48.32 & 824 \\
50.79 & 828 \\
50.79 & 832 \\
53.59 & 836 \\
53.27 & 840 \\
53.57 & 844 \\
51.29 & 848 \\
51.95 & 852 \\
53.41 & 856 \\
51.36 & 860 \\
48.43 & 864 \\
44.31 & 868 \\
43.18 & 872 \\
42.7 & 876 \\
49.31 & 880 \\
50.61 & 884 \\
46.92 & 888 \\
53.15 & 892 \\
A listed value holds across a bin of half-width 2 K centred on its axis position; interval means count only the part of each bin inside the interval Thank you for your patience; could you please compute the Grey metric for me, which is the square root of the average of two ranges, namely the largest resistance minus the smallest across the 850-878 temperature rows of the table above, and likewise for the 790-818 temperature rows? 3.4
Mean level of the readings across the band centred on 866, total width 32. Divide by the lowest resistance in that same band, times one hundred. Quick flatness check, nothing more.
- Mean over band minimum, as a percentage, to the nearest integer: 113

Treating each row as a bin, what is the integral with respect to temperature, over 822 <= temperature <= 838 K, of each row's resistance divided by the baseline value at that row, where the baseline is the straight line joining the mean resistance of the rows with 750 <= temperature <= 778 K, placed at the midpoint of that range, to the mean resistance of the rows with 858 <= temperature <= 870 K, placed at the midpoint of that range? 16 K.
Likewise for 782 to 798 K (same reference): 13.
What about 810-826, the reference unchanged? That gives 14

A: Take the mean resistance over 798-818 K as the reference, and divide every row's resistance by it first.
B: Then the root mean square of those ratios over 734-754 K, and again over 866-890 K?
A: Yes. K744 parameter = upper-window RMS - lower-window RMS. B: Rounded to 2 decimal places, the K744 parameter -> -0.22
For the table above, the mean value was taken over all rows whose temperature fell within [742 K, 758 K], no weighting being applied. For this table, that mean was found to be 55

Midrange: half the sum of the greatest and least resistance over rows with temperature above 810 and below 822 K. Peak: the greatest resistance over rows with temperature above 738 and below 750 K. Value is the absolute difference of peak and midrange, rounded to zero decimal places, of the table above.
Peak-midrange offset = 12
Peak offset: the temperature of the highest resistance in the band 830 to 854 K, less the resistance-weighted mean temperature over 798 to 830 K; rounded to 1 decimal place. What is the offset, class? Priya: 20.5 K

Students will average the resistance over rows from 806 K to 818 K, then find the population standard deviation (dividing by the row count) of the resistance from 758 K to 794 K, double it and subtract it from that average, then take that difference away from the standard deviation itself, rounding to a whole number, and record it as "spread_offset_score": -23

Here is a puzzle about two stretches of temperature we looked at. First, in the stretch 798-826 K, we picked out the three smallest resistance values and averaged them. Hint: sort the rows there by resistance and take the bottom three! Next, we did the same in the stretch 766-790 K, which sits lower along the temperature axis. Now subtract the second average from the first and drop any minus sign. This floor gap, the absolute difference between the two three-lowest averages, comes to 15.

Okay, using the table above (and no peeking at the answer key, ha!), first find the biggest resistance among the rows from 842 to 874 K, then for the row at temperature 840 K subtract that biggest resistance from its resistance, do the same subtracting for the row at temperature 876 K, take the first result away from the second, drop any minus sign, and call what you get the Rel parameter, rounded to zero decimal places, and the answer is 11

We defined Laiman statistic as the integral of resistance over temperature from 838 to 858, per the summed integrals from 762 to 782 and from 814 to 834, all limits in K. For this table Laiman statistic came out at 0.51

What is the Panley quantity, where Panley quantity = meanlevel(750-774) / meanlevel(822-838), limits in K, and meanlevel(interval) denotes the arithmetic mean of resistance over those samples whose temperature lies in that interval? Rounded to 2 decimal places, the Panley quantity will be 1.09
